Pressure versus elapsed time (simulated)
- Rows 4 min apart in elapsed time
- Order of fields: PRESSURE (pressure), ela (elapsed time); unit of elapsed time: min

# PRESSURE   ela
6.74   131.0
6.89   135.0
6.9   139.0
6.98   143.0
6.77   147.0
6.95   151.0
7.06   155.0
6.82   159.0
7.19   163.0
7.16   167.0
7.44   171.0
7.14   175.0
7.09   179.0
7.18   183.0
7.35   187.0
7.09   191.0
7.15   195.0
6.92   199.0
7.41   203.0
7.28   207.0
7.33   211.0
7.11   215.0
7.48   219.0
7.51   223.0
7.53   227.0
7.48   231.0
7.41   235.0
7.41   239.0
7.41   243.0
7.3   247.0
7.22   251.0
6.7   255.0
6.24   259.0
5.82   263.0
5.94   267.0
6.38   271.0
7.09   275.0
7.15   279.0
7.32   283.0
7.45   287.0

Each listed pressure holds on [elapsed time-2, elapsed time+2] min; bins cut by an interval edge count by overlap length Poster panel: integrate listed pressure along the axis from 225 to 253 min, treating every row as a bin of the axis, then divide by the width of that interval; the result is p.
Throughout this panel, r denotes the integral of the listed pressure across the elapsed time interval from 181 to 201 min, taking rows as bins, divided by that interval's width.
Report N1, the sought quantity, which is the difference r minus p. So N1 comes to -0.26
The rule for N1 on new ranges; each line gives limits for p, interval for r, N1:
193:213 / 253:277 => -0.86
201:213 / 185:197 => -0.14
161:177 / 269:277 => -0.50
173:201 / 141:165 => -0.17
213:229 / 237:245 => 0.00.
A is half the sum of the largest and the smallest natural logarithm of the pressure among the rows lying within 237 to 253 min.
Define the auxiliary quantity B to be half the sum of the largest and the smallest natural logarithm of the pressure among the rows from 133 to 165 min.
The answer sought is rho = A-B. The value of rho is 0.05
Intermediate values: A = 1.99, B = 1.94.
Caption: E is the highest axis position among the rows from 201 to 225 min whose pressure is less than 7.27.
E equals 215.0 min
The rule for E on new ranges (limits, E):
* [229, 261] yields 259.0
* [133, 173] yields 167.0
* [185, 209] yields 199.0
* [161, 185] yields 183.0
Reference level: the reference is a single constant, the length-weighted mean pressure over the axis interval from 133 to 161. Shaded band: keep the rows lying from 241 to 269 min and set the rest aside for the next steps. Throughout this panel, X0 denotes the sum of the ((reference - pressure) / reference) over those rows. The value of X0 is 0.25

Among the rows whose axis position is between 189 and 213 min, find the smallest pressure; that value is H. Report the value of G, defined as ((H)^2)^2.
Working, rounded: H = 6.92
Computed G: 2293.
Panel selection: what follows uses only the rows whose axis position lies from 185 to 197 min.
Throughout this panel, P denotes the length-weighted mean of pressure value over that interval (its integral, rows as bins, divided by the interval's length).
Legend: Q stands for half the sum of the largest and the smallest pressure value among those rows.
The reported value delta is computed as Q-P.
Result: 0.02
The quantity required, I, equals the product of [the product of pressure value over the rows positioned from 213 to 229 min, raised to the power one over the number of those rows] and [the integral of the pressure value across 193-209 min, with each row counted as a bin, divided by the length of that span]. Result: 53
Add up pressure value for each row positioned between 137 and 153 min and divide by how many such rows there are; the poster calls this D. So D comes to 6.9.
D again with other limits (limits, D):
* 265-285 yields 6.8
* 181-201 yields 7.1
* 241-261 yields 7.0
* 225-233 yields 7.5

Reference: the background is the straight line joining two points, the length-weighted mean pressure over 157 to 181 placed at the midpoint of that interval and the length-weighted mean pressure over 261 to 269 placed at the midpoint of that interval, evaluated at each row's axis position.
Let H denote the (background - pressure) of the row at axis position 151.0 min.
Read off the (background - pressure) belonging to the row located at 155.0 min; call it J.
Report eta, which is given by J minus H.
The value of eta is -0.2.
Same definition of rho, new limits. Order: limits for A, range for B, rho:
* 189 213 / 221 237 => -0.04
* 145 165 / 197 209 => -0.03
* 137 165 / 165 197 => -0.04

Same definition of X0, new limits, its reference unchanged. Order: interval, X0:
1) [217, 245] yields -0.56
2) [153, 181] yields -0.22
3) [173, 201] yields -0.22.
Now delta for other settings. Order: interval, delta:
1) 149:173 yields 0.03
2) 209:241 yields -0.09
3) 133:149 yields -0.01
